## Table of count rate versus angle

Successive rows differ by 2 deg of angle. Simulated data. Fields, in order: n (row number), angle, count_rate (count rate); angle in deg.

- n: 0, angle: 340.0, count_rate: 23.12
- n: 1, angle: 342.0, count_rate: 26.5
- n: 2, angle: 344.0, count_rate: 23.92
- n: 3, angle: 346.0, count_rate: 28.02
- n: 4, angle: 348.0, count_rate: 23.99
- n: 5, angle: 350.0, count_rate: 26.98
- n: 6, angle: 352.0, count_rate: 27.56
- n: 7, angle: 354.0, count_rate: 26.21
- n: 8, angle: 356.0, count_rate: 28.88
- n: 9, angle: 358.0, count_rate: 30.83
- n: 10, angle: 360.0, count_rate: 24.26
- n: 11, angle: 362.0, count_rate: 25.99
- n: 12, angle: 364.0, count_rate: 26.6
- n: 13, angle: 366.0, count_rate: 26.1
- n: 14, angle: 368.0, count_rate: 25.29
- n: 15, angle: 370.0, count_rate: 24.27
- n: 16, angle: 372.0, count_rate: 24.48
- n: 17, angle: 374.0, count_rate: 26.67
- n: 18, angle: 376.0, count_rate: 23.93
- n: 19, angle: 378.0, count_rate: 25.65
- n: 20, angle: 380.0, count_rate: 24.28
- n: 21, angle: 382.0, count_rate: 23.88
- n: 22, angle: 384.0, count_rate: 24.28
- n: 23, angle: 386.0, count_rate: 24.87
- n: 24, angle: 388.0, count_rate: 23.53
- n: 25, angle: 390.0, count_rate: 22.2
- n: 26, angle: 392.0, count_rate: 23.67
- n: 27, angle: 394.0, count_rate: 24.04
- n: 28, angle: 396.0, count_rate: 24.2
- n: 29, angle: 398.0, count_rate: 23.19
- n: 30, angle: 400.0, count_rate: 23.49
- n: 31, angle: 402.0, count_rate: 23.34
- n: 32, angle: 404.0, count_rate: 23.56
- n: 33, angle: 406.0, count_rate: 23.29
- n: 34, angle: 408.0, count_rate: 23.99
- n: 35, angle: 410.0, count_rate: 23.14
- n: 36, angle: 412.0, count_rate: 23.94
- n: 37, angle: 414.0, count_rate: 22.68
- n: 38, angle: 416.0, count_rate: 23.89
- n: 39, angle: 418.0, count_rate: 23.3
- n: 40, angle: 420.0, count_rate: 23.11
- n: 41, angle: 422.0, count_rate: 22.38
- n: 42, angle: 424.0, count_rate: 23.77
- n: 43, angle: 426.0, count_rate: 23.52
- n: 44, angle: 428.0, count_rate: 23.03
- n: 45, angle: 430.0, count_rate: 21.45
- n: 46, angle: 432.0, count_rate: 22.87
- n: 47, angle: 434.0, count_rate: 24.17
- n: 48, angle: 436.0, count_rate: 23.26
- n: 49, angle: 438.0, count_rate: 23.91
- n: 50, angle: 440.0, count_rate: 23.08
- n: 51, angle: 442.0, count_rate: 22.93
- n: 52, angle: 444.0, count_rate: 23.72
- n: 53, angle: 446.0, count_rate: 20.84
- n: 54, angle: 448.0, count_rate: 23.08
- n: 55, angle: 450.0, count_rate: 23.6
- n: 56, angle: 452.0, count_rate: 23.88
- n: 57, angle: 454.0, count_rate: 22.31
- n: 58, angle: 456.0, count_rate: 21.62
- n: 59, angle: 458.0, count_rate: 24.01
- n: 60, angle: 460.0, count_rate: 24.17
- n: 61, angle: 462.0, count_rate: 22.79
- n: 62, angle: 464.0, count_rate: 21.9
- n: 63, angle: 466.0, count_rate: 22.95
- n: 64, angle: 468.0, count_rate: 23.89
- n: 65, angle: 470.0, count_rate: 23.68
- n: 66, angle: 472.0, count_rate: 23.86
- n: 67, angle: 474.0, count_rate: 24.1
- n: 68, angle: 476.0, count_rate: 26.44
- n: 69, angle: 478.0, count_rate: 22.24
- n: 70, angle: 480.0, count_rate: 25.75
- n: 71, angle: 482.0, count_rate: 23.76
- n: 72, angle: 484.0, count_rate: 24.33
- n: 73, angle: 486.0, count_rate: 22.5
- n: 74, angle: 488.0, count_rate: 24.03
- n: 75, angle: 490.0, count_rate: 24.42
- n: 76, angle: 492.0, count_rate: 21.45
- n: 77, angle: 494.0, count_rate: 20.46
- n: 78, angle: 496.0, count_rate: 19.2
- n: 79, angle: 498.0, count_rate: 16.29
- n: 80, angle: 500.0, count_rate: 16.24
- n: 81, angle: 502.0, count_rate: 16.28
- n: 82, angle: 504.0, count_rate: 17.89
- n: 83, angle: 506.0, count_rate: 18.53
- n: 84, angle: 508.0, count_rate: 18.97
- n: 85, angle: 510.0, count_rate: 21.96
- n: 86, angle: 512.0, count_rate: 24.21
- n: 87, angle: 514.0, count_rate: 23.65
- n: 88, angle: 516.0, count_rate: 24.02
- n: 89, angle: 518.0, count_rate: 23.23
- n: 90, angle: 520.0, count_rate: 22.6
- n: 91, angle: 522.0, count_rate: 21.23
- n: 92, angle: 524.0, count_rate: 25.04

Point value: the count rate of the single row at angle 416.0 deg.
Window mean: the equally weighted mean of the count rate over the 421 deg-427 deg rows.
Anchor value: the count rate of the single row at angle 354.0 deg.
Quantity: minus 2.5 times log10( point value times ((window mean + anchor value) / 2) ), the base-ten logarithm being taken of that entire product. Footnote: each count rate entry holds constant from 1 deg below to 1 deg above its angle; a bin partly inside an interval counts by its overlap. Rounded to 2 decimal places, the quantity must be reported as -6.93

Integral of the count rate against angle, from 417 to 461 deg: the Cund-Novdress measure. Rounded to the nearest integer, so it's 1016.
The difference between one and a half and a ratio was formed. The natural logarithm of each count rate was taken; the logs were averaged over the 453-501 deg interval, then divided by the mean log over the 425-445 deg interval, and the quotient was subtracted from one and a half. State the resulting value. 0.51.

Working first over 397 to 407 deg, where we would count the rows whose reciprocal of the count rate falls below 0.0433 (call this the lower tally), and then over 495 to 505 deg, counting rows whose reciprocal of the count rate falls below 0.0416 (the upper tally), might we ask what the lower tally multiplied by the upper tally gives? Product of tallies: 0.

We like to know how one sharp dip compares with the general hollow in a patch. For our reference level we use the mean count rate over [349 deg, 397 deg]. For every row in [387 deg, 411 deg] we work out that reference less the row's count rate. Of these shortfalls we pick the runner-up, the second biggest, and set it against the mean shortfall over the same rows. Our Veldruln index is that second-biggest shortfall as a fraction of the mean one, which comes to 1.2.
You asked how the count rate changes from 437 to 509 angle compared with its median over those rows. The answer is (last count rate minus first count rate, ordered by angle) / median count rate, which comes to -0.21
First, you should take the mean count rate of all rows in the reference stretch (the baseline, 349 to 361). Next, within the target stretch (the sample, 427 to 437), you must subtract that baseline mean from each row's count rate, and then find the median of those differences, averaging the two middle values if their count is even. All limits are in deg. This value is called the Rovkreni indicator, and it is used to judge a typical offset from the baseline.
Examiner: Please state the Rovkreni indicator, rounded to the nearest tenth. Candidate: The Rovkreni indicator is -4.4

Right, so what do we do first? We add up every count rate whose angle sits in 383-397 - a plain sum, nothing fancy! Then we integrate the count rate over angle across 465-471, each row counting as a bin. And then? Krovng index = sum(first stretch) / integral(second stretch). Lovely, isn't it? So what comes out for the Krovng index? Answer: 1.2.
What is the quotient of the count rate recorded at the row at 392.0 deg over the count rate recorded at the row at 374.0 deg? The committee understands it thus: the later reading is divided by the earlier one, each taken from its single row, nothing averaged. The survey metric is 0.89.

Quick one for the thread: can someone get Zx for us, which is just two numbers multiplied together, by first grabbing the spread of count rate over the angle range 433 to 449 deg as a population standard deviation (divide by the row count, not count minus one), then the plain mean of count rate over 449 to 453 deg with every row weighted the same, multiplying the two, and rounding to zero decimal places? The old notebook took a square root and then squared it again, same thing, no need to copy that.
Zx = 23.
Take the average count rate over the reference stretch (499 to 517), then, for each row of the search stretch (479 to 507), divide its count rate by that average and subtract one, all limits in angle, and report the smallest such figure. -0.20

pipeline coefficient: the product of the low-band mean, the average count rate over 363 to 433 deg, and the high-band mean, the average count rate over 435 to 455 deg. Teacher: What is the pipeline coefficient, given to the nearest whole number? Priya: 551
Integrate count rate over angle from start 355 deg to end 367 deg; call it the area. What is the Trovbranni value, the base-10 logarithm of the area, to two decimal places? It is 2.51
